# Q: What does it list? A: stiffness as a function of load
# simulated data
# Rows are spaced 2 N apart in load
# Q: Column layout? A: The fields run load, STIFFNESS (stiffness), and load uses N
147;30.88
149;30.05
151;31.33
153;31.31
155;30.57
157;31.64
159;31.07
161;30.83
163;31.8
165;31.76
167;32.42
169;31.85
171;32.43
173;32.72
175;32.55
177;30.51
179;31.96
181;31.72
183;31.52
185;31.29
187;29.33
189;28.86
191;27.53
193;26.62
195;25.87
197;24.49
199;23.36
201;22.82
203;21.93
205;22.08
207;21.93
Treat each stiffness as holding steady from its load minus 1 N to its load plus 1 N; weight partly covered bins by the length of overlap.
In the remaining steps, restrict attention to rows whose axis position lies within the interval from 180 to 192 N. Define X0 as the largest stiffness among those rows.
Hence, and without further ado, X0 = 31.72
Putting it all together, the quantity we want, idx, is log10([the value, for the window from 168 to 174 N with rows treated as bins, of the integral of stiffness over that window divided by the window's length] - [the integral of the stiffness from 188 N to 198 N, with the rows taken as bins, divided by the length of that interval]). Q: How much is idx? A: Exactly 0.8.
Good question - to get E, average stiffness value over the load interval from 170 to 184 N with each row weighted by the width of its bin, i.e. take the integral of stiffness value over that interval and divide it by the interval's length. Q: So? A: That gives 31.9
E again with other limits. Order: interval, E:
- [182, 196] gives 28.7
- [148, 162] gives 31.0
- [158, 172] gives 31.7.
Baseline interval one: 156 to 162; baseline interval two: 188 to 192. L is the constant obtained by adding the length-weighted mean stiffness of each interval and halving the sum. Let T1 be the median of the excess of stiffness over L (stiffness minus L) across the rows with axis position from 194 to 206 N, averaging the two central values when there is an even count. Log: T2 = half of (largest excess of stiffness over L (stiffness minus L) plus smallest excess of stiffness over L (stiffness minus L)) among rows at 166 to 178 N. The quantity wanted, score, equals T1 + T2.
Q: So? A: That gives -5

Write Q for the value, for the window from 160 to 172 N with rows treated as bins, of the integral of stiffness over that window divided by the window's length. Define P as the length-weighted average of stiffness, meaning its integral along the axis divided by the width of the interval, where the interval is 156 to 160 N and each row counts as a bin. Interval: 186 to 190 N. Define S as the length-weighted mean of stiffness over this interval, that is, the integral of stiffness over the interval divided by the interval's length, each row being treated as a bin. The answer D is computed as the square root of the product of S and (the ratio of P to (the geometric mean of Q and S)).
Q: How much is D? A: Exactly 5.47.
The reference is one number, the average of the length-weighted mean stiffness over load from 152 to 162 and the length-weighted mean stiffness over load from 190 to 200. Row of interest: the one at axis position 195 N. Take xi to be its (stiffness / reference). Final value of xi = 0.91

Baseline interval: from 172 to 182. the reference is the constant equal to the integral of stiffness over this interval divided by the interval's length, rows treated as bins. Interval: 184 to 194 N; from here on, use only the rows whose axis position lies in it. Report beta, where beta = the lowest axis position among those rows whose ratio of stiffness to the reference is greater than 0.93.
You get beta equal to 185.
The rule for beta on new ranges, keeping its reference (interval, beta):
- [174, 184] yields 175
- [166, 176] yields 167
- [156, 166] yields 157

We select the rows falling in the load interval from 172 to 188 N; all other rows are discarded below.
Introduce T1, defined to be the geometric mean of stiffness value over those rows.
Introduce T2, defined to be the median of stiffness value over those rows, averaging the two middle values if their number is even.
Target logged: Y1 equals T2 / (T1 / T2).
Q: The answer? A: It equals 31.8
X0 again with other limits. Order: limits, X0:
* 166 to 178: 32.72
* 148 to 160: 31.64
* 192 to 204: 26.62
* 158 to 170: 32.42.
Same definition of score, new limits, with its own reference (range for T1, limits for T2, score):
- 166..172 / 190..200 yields -2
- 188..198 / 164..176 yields -1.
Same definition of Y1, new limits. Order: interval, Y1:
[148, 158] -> 31.6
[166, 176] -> 32.5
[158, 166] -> 31.5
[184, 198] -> 27.4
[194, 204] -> 23.1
